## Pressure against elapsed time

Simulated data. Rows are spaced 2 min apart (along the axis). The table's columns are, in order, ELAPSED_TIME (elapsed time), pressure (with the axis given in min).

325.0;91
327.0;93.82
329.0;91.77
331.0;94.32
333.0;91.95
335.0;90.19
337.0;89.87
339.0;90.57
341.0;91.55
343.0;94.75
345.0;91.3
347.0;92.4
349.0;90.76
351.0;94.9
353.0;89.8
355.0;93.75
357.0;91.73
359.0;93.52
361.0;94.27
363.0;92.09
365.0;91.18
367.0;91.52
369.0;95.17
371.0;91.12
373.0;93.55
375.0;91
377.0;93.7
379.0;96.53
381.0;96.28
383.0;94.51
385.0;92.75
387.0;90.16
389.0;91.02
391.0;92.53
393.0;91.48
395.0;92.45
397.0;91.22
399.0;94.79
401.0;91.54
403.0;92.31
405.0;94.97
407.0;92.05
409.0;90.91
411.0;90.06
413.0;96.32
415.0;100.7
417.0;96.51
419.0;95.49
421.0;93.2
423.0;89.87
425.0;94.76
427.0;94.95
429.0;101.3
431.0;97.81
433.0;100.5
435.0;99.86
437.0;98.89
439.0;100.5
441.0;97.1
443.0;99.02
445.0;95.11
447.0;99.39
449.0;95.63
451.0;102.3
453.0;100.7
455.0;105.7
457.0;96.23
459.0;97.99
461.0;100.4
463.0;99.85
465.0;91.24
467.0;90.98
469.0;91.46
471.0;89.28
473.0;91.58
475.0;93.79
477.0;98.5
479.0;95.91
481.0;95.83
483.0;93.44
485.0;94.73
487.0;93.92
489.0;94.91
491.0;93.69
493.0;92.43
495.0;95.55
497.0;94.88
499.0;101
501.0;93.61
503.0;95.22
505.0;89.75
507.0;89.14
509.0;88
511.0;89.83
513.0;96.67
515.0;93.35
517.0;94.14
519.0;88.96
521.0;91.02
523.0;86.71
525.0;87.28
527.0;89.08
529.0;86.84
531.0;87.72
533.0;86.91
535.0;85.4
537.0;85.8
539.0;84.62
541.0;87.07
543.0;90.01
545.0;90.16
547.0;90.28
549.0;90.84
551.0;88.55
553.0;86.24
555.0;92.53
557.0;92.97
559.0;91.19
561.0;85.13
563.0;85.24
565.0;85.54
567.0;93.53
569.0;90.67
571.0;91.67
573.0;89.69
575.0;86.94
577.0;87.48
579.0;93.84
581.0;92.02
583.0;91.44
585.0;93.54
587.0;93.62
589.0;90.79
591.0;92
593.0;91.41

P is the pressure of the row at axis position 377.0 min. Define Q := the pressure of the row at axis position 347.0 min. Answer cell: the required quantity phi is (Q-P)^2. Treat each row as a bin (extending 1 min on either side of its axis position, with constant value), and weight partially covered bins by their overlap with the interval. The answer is 1.7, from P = 93.7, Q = 92.4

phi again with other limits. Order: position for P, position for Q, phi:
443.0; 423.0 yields 83.7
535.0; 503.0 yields 96.4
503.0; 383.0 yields 0.5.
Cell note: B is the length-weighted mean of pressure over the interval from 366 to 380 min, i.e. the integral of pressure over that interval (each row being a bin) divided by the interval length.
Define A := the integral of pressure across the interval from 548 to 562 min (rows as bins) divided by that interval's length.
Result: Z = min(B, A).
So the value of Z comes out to 89.6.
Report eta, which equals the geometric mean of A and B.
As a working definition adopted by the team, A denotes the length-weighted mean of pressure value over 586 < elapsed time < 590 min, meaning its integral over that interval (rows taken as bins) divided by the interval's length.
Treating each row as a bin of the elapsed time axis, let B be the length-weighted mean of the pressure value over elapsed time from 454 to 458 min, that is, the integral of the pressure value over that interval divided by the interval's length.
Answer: 96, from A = 92.2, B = 101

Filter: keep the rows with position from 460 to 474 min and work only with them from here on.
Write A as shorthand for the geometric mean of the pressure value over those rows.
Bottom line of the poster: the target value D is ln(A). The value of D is 4.54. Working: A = 93.4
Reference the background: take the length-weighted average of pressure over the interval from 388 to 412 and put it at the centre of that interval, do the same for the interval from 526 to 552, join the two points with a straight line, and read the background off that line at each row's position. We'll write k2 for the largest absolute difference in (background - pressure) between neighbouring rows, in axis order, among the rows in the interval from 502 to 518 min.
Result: 6.9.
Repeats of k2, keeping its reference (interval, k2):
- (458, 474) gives 8.6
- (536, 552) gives 3.0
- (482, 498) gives 3.2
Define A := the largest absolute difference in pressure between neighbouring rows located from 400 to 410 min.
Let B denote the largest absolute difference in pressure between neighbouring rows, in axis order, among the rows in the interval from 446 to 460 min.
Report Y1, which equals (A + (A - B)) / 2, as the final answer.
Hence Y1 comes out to -2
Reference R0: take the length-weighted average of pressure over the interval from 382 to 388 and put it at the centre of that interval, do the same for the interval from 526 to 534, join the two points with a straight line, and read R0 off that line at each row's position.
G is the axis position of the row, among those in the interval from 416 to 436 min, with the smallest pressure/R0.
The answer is 423.0 min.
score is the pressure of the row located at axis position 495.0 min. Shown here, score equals 95.55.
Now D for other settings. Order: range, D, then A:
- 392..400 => 4.53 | 92.5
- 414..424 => 4.55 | 95.1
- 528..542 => 4.46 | 86.3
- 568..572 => 4.51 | 91.2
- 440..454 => 4.59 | 98.4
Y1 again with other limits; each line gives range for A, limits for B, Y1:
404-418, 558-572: 2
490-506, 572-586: 4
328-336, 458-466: -2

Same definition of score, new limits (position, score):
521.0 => 91.02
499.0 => 101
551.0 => 88.55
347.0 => 92.4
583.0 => 91.44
